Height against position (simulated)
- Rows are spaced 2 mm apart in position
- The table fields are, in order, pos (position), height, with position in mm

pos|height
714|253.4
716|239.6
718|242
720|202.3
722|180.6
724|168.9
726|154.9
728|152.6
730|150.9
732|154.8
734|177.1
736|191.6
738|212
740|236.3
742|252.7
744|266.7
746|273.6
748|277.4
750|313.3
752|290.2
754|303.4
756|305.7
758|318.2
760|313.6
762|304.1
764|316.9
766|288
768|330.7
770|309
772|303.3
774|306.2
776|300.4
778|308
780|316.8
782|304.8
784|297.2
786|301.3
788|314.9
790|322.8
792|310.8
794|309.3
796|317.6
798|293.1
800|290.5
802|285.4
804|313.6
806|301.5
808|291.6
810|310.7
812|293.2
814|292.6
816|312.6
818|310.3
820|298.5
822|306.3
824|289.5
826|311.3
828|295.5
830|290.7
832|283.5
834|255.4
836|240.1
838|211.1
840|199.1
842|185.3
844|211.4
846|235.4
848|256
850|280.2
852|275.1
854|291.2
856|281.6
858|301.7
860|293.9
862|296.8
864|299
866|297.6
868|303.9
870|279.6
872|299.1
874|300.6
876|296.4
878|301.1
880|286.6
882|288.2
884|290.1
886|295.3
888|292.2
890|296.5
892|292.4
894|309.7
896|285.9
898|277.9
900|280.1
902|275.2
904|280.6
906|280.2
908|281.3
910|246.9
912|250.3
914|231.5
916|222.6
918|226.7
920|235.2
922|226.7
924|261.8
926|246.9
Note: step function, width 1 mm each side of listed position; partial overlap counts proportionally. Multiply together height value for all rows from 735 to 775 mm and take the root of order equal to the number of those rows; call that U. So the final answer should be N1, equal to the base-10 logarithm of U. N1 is 2.45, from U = 283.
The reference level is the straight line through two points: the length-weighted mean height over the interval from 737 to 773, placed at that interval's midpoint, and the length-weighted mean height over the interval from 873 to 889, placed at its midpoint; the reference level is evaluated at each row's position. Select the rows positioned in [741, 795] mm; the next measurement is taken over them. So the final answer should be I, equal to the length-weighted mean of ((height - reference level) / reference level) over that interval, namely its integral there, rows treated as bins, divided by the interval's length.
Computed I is 0.041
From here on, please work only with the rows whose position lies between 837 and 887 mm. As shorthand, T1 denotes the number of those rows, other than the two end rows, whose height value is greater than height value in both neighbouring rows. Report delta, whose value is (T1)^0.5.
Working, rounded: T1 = 7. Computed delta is 2.65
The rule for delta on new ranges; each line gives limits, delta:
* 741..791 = 2.45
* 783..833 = 2.65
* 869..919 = 3.00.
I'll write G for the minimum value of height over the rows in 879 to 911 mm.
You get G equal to 246.9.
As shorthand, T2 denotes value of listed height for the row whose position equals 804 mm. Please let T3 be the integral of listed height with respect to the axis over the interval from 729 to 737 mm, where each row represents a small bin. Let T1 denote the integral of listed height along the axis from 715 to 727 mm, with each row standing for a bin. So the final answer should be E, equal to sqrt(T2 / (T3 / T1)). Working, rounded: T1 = 2377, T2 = 313.6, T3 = 1349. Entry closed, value 24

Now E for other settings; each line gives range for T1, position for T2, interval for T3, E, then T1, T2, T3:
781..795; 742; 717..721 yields 35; 4322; 252.7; 889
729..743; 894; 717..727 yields 21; 2751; 309.7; 1897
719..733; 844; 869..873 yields 21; 2330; 211.4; 1157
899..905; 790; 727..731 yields 30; 1672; 322.8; 607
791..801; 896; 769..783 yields 14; 3043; 285.9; 4297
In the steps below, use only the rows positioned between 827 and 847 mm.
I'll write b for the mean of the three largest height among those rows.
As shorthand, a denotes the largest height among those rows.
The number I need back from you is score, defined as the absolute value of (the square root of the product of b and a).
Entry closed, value 293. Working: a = 295.5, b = 290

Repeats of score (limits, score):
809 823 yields 312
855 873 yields 303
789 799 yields 320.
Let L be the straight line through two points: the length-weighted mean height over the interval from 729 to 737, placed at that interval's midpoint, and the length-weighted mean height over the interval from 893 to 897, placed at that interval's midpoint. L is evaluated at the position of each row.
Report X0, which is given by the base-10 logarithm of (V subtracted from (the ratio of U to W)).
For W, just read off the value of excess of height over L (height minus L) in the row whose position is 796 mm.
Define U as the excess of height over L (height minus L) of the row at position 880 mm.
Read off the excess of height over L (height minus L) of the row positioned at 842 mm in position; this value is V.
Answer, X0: 1.85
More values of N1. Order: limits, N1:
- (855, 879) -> 2.47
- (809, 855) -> 2.43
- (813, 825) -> 2.48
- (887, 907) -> 2.46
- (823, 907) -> 2.44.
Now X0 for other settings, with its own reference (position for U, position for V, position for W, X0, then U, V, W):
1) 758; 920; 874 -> 1.95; 130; -83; 20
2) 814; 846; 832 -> 1.40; 59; -23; 36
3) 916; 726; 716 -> 0.85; -92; -8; 85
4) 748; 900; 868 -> 1.40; 97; -22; 28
